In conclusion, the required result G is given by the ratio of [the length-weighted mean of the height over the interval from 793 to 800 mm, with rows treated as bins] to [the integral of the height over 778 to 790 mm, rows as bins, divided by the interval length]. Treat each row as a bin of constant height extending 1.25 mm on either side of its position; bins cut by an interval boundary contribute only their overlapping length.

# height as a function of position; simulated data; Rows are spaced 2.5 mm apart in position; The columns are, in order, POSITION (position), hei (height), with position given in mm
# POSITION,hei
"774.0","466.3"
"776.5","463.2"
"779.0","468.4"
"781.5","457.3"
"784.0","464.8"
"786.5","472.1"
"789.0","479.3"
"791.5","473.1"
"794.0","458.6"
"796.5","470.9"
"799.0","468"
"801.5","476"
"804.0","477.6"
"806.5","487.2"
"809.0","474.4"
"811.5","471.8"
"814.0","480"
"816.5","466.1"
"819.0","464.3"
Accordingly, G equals 1.00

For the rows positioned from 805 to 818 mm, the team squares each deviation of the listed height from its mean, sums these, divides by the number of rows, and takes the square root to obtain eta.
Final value 7.21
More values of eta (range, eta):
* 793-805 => 6.76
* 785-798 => 6.75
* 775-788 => 4.99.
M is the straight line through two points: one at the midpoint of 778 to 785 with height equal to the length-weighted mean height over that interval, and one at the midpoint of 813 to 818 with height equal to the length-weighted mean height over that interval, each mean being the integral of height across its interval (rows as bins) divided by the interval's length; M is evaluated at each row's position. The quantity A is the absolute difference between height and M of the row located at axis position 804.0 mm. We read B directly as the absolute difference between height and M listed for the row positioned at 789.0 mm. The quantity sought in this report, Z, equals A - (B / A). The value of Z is 7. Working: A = 8.4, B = 14.0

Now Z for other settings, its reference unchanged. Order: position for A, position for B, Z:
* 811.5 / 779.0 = -9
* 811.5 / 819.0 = -14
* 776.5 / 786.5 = -5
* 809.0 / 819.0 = 2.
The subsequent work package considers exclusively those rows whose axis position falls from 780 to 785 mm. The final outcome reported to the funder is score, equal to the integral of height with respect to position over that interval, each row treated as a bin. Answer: 2306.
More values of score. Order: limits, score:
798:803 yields 2362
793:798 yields 2326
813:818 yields 2361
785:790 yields 2375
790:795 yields 2334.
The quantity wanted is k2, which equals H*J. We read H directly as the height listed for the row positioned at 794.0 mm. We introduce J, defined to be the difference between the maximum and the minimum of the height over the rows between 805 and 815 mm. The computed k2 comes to 7062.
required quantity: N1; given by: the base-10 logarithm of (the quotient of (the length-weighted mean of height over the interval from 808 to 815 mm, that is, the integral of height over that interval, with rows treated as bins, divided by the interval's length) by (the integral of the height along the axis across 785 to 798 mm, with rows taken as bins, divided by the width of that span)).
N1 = 0.0043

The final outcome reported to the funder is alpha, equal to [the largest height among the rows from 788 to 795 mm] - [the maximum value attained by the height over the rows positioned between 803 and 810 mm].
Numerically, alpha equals -8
